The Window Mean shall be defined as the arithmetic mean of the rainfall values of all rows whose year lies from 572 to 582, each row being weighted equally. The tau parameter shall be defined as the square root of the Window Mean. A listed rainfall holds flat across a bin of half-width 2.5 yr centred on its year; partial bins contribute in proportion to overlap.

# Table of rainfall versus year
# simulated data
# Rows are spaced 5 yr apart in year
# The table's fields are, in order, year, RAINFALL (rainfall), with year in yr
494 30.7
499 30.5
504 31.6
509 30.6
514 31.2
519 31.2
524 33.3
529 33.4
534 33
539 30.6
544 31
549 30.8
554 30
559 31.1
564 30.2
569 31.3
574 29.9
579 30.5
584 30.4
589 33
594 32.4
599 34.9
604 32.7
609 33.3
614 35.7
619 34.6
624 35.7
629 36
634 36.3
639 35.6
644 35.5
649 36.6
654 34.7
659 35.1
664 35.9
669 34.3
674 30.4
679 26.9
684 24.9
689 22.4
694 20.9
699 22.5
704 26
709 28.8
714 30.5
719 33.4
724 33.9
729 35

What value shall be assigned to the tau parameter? 5.50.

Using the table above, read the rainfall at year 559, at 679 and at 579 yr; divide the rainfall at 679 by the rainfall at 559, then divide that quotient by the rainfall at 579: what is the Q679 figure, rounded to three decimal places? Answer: 0.028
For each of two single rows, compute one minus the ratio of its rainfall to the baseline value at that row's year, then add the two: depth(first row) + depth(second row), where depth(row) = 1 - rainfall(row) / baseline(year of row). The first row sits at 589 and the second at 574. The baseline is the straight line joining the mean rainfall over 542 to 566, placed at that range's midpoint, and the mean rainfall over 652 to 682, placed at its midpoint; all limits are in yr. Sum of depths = -0.02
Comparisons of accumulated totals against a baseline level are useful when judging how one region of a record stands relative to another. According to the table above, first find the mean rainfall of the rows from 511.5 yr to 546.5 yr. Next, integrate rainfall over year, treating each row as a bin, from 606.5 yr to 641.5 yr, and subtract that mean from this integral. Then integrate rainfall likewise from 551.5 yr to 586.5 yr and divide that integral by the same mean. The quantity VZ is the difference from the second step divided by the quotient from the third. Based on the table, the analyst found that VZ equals 36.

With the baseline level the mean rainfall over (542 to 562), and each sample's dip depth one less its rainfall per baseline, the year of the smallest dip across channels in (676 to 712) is 709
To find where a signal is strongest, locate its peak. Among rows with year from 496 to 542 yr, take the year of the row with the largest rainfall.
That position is 529 yr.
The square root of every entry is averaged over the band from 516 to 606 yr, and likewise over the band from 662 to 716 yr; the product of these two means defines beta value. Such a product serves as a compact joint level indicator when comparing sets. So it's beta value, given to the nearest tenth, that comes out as 29.4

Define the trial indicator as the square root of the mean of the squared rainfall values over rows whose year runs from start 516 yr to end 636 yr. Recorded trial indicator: 33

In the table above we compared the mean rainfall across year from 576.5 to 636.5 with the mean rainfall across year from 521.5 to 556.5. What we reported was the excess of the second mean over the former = -2.1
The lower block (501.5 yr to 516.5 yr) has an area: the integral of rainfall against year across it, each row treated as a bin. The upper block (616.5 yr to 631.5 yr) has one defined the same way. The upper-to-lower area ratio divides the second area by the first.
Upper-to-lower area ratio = 1.14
